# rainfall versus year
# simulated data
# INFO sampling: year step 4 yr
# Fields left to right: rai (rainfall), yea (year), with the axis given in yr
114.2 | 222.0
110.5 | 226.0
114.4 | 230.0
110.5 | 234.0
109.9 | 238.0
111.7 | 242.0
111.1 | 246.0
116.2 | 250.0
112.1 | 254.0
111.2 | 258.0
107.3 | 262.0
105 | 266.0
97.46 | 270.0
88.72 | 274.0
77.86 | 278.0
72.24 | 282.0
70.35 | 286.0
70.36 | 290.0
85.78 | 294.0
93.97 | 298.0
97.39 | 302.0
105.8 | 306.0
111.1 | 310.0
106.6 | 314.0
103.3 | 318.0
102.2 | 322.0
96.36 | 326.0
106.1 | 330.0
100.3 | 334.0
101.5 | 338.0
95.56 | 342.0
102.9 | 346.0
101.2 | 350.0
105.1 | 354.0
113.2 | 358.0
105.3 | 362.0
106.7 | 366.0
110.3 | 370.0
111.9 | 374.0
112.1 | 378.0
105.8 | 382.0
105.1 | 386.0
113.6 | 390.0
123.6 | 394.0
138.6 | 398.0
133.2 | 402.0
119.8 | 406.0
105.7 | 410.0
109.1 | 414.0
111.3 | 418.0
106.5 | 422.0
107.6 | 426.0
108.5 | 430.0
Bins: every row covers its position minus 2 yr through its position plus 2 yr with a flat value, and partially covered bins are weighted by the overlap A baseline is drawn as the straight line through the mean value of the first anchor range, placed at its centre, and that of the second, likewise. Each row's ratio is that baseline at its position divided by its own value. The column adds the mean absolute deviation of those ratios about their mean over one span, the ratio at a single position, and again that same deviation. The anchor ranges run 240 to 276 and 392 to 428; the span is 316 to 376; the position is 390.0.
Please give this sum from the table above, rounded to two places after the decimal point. 1.09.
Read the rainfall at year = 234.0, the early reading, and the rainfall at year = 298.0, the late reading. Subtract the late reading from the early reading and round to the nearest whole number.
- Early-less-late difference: 17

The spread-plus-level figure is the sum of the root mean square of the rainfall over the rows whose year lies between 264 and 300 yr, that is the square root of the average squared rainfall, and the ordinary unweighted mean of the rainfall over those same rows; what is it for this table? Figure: 170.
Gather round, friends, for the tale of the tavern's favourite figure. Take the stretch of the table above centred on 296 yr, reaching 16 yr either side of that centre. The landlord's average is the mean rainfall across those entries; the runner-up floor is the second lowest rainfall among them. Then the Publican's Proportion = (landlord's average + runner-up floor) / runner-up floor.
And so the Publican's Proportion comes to 2.26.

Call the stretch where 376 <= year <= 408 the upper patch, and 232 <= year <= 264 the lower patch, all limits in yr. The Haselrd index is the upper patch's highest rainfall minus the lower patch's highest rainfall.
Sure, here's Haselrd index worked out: 22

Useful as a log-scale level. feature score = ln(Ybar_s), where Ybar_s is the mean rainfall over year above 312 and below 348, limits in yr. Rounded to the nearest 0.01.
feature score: 4.62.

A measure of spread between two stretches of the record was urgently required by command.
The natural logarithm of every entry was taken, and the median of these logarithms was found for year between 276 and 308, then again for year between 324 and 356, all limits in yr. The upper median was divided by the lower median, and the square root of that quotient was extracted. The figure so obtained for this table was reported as 1.02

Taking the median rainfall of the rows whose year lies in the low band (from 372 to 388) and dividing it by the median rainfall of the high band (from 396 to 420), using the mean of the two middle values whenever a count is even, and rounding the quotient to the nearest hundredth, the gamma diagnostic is 0.94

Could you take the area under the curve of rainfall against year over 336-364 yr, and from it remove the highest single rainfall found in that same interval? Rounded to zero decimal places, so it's 2786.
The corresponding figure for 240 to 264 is 2562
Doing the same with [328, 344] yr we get 1508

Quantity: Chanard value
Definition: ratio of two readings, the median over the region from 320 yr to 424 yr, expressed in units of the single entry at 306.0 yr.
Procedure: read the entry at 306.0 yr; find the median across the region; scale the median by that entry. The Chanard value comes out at 1.00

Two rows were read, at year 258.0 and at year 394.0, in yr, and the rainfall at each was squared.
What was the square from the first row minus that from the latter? -2912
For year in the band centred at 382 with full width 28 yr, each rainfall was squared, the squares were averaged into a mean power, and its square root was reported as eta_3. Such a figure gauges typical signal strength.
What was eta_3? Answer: 112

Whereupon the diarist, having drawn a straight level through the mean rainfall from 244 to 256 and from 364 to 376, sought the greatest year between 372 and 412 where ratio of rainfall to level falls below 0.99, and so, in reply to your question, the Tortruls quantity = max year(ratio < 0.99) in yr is 410.0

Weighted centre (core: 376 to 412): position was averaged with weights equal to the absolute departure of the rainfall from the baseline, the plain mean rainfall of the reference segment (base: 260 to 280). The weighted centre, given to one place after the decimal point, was 396.0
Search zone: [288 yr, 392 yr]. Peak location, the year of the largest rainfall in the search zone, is 390.0 yr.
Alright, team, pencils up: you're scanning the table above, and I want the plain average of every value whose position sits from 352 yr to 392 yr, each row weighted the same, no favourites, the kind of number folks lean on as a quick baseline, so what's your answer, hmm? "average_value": 109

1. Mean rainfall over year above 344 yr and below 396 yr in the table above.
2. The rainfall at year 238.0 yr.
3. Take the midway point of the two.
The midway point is 109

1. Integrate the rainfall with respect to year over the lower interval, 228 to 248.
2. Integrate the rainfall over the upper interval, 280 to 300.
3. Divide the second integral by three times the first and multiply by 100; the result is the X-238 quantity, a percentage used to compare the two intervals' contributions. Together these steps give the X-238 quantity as 23.5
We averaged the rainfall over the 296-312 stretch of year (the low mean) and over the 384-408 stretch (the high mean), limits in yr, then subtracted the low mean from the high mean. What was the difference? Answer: 20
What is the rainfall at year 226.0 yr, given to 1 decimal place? 110.5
